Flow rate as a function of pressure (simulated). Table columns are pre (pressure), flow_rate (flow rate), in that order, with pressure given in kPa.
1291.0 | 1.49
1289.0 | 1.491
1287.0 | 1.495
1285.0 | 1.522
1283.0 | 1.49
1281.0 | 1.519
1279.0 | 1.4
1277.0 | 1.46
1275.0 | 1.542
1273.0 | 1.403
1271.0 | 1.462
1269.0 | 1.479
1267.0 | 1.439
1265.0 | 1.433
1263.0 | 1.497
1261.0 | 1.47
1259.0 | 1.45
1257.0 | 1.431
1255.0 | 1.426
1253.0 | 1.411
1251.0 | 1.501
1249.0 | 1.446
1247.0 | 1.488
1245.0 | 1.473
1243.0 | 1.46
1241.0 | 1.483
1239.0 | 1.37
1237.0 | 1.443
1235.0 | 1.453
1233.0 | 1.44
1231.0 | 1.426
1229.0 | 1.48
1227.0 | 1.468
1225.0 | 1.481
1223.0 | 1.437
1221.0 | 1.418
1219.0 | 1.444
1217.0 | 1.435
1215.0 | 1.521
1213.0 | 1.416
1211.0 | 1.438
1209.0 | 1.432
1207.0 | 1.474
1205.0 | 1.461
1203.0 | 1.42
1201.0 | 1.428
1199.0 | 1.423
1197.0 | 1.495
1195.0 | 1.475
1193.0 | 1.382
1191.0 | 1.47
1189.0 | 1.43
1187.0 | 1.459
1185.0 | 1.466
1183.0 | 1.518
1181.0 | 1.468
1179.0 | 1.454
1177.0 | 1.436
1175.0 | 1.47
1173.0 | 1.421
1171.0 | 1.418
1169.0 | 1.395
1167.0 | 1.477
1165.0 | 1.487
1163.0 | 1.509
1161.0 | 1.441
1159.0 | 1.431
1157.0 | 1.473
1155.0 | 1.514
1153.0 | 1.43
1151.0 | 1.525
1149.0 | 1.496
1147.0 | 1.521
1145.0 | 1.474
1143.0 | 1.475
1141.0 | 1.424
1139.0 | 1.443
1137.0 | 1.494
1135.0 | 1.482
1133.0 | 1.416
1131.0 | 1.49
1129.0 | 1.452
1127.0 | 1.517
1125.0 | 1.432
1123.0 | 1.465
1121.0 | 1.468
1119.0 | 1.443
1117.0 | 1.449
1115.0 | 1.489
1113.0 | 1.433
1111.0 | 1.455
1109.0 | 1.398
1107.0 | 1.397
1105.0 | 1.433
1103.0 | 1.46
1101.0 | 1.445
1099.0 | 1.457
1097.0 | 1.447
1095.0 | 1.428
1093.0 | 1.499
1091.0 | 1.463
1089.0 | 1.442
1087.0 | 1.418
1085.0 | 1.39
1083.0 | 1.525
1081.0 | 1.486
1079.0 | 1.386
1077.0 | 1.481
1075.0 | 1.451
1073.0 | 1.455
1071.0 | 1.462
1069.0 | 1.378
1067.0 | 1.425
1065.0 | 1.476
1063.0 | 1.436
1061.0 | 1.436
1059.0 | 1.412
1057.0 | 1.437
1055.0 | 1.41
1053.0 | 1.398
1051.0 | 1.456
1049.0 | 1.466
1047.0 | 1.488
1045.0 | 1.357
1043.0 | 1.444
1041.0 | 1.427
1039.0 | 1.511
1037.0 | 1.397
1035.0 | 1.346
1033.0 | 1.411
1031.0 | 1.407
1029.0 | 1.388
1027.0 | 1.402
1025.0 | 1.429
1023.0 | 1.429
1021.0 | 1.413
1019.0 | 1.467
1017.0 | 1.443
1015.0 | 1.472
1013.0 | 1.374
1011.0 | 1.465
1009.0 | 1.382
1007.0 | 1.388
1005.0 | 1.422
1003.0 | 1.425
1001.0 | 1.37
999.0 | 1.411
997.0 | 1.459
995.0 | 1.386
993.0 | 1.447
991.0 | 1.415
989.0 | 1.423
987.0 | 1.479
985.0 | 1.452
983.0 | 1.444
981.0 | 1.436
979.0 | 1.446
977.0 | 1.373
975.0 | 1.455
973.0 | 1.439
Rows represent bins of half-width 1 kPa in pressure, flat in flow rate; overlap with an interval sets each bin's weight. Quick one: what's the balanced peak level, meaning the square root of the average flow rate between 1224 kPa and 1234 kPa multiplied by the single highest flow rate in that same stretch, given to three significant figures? 1.47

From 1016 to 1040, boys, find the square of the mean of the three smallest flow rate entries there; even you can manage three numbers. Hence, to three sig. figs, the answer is 1.90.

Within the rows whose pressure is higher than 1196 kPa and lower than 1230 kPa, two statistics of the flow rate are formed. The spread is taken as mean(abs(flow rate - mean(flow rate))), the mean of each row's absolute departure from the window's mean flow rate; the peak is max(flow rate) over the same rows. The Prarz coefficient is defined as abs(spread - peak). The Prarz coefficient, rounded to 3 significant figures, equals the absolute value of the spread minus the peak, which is 1.49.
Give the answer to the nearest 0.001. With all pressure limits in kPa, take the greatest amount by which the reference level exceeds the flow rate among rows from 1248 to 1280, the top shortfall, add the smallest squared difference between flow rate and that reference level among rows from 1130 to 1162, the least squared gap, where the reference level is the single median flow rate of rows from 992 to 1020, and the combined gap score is 0.024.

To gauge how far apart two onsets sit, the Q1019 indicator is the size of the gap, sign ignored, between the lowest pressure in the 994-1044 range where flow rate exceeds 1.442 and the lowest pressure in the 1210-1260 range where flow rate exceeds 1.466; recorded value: 218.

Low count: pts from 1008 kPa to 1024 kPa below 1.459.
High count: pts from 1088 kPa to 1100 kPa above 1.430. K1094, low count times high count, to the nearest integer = 25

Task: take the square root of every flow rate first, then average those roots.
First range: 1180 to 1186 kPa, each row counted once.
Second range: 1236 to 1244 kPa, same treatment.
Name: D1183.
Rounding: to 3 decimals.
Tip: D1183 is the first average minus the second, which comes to 0.019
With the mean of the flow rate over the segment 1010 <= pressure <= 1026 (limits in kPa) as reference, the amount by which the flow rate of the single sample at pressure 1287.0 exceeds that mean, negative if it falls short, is 0.06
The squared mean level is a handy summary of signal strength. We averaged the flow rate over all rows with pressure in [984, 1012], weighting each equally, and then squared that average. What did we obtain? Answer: 2.03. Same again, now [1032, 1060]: 2.03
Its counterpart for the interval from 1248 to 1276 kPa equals 2.12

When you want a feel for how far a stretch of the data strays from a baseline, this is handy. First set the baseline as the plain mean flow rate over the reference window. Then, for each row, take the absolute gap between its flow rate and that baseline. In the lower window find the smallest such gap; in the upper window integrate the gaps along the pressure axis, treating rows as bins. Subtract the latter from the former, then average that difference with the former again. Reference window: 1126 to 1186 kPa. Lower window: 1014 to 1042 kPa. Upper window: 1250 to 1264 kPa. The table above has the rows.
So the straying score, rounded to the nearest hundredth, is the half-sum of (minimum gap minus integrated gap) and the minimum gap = -0.22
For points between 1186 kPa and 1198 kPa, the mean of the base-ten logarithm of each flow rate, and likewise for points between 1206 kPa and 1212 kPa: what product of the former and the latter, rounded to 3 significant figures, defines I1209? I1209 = 0.0260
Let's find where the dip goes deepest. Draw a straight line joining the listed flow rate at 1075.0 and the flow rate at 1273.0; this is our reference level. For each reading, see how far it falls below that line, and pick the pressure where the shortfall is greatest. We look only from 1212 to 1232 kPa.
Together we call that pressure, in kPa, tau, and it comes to 1213.0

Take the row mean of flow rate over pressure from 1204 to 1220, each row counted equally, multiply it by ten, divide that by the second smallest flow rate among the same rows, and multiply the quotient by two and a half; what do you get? 25.4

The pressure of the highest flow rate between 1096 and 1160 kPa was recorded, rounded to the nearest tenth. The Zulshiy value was 1151.0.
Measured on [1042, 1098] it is 1083.0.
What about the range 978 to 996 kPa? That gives 987.0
